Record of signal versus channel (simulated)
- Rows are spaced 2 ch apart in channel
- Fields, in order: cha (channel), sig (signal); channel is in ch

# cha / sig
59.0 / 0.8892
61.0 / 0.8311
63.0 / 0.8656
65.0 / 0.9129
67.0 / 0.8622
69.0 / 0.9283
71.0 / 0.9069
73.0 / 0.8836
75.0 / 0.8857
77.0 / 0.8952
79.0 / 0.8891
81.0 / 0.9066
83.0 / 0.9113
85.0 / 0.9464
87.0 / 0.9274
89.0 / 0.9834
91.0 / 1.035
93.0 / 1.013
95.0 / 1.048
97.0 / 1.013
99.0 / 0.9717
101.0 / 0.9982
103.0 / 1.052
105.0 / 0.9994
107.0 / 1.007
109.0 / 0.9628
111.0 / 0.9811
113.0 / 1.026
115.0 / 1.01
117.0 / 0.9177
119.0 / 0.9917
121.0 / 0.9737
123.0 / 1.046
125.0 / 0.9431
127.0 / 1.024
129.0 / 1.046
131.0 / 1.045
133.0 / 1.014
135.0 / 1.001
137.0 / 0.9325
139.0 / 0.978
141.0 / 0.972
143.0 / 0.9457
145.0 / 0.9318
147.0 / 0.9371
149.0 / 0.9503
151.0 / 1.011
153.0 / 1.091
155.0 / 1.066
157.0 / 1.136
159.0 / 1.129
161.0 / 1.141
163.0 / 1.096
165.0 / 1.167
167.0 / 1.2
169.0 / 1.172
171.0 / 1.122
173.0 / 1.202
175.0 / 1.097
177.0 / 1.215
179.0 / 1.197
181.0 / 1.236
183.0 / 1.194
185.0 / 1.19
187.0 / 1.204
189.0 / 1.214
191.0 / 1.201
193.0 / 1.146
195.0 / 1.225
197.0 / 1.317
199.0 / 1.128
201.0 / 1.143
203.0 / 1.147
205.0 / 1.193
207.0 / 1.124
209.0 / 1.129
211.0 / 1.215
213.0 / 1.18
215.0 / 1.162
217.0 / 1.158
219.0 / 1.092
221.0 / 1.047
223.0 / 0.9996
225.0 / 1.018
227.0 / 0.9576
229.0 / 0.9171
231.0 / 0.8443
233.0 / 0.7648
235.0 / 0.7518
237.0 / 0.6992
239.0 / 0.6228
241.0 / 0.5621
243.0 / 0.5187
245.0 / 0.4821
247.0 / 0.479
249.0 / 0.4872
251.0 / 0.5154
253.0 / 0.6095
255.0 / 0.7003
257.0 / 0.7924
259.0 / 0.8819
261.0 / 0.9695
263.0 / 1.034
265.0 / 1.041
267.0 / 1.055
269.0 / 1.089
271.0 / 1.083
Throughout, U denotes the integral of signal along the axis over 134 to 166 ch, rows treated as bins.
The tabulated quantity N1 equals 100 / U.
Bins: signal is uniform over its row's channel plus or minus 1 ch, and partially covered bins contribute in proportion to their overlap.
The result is 3.03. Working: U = 33.0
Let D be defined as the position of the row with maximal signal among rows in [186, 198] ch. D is 197.0 ch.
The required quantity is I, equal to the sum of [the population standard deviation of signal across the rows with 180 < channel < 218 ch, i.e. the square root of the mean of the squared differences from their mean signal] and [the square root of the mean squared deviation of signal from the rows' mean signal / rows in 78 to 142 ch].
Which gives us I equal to 0.09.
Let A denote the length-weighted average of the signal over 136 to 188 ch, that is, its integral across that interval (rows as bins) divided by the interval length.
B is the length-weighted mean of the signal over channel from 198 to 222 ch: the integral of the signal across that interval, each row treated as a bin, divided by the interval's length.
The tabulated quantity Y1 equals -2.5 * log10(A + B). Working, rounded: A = 1.10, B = 1.14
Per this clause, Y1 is -0.88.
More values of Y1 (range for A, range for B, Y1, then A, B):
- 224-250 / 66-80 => -0.51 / 0.70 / 0.89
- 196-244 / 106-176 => -0.77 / 0.99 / 1.04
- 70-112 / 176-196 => -0.84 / 0.96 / 1.20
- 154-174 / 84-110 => -0.83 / 1.14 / 1.00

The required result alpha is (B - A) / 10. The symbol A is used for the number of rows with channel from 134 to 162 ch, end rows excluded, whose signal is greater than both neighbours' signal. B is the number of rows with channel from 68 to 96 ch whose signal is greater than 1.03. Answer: -0.1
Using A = 3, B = 2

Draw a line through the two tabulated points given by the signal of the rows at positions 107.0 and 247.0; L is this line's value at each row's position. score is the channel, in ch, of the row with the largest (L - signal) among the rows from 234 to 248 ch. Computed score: 245.0 ch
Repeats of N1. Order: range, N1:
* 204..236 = 3.02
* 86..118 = 3.14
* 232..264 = 4.60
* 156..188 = 2.67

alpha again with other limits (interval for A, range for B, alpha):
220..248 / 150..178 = 1.2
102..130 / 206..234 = 0.4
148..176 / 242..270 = -0.1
